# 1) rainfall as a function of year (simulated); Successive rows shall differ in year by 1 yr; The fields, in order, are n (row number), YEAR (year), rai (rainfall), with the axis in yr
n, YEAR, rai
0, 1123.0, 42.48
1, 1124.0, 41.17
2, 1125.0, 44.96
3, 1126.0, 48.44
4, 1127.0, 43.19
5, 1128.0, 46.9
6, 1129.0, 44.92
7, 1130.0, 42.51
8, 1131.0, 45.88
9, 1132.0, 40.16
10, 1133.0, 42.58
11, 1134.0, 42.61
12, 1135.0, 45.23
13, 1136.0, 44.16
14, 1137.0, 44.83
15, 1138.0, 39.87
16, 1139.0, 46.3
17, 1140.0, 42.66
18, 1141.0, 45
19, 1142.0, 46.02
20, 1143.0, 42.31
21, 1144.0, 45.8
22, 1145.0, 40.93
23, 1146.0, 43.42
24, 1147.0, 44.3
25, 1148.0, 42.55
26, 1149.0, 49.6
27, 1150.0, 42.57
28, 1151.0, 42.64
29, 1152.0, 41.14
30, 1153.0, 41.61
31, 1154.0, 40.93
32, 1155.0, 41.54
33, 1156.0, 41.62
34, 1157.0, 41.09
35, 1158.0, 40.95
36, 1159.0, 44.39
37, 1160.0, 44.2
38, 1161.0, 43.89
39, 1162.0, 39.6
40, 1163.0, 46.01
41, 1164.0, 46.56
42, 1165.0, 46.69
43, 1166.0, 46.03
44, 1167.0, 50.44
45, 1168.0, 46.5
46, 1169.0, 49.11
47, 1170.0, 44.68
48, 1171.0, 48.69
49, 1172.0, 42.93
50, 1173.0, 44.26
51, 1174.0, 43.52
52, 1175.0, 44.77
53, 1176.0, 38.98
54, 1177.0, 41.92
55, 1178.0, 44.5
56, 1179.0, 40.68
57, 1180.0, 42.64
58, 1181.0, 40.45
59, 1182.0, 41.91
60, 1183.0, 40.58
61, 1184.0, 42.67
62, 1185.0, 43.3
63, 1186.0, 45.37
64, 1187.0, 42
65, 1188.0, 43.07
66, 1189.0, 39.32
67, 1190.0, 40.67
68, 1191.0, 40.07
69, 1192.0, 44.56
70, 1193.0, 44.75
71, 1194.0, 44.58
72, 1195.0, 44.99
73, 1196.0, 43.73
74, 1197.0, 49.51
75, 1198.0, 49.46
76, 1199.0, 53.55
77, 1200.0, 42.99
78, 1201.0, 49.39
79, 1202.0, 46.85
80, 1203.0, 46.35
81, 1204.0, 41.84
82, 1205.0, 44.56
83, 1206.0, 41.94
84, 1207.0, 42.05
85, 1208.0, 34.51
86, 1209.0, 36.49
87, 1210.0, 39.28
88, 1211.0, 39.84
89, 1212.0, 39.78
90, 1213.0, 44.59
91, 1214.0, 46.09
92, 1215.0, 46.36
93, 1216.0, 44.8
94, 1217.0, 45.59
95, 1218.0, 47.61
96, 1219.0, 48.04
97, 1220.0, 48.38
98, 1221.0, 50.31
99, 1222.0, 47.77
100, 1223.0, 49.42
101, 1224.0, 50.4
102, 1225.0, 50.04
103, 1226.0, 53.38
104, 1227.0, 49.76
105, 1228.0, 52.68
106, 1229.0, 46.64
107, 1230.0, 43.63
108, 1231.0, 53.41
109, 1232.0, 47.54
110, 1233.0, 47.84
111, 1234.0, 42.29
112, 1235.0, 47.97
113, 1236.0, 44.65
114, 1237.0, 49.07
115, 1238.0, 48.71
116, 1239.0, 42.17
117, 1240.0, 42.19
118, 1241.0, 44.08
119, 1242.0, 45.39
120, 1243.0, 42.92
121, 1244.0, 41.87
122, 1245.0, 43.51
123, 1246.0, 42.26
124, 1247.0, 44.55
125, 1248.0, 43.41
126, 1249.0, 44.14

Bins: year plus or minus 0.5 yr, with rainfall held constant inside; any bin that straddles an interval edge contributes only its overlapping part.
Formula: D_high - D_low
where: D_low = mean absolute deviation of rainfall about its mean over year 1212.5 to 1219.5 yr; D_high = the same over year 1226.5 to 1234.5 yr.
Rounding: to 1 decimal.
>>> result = 2.0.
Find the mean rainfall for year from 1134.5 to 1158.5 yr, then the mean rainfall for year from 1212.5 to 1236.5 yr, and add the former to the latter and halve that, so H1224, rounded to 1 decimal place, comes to 45.5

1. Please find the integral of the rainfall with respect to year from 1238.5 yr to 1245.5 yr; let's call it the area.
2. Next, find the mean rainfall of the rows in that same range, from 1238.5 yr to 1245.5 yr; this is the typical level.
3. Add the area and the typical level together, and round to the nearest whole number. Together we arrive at 345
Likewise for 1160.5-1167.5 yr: 365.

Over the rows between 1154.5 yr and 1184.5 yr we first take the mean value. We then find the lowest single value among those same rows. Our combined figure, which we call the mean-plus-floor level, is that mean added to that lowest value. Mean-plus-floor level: 83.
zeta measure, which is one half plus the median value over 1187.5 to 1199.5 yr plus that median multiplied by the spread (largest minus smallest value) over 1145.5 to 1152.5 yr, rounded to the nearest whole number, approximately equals 422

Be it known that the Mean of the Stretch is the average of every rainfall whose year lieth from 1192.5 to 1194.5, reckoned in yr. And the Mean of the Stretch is 44.7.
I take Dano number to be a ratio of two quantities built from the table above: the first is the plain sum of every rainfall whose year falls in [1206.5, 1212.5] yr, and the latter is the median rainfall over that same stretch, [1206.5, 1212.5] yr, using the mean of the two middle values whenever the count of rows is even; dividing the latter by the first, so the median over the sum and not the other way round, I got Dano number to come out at 0.17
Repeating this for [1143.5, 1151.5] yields 0.12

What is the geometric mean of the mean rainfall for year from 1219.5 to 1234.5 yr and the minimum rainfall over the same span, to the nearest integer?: 45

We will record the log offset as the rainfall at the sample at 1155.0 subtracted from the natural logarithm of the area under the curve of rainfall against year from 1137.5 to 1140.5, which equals -37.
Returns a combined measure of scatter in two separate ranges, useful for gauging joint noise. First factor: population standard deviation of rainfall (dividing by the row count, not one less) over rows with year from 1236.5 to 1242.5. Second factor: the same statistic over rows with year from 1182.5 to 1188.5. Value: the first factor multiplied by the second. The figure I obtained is 4.0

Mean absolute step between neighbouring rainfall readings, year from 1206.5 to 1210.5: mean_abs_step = 4.1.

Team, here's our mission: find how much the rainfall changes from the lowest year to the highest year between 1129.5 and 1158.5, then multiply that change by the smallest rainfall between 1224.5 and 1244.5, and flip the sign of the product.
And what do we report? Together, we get 65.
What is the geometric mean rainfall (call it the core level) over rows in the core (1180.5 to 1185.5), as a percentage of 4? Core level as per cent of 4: 1044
